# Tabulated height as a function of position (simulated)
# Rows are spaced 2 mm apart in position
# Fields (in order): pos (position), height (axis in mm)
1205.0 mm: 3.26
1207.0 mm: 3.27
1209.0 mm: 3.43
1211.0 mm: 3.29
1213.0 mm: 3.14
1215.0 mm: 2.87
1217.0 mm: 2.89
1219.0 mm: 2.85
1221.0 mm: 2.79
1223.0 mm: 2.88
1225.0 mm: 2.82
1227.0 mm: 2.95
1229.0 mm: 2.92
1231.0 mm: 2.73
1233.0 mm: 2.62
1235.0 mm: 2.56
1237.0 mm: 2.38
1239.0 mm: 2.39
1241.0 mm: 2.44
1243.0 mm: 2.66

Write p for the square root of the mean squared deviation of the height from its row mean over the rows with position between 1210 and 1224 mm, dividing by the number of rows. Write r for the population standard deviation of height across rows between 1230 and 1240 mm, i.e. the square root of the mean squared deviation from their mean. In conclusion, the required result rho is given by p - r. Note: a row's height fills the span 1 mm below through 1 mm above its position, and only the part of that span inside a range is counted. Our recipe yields 0.03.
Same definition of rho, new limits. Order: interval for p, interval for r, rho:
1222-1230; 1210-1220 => -0.13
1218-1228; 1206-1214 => -0.05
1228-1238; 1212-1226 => 0.07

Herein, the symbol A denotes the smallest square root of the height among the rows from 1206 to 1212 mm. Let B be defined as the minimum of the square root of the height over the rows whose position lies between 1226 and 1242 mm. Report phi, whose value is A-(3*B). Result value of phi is -2.82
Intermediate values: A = 1.81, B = 1.54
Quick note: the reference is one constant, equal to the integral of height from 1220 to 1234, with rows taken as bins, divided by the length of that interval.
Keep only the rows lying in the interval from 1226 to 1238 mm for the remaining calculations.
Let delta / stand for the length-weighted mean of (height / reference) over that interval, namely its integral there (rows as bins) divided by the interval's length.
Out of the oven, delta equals 0.96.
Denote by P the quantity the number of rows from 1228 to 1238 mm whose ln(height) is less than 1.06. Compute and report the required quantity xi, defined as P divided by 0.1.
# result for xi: 40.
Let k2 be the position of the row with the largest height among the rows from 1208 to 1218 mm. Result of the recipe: 1209.0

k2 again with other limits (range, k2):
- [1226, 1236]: 1227.0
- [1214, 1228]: 1227.0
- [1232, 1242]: 1233.0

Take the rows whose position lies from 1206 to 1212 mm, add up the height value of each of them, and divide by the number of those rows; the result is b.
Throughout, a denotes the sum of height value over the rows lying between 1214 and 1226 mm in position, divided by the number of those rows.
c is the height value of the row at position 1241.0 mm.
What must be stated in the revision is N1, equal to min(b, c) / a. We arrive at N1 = 0.86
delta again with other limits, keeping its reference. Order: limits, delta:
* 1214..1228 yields 1.02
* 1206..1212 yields 1.18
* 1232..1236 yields 0.92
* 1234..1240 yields 0.87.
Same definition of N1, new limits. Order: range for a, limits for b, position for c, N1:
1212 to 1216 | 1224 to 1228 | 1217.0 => 0.96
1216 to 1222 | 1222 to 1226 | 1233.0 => 0.92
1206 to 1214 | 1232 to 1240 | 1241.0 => 0.74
